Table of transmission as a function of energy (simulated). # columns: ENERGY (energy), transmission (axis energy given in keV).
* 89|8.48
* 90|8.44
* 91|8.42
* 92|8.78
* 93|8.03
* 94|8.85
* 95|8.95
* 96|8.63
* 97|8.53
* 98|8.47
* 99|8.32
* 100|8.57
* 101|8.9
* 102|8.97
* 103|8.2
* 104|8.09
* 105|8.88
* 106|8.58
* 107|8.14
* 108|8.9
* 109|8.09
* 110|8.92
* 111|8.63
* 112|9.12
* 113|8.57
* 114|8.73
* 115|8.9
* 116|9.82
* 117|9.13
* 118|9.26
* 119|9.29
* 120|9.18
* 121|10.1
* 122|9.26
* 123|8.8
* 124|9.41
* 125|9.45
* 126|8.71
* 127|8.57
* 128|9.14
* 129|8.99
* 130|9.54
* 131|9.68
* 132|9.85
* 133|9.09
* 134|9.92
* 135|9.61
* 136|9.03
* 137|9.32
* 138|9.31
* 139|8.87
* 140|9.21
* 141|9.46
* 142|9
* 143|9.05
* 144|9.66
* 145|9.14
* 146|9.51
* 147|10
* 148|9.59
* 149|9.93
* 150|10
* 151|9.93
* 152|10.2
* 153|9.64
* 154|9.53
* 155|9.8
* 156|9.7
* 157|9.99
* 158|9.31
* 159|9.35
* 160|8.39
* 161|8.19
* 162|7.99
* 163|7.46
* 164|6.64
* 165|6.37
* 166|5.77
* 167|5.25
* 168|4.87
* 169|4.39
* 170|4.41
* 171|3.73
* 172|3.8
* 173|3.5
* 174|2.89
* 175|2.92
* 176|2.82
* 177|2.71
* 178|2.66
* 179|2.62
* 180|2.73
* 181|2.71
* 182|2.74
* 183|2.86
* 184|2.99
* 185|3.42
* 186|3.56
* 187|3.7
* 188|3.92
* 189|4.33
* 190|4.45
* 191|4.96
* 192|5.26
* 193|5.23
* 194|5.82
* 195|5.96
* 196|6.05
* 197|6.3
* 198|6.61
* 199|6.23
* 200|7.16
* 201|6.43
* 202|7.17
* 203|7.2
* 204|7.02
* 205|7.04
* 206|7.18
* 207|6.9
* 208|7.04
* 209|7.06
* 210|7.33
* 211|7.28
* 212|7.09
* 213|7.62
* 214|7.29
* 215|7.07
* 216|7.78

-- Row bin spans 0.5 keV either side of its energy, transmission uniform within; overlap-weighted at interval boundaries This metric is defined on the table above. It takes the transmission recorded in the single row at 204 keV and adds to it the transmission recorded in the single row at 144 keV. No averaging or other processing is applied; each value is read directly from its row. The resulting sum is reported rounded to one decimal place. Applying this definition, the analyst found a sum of 16.7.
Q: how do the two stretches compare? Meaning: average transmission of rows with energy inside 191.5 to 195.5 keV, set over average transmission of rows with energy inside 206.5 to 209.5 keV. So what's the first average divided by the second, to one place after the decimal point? 0.8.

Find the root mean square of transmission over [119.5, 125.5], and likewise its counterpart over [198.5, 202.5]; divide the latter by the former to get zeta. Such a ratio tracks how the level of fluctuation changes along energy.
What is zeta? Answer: 0.72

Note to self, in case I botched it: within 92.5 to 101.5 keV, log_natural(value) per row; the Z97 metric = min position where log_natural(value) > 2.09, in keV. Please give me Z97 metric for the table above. 94 keV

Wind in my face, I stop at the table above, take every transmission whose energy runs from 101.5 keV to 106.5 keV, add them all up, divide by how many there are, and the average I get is 8.5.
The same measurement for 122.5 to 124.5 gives 9.1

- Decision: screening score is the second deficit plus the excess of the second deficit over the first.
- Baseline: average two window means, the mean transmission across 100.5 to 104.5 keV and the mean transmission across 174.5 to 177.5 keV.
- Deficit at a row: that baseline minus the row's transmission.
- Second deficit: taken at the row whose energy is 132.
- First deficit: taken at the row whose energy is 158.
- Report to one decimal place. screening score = -4.7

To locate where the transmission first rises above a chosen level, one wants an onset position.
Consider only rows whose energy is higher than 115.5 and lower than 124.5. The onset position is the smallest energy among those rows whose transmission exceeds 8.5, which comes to 116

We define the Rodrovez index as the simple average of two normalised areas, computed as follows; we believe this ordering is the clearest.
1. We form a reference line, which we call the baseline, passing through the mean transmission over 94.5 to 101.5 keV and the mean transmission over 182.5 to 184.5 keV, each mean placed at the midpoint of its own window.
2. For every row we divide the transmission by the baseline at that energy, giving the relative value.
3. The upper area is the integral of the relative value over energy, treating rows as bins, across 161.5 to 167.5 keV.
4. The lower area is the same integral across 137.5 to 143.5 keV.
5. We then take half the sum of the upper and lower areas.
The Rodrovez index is 9.4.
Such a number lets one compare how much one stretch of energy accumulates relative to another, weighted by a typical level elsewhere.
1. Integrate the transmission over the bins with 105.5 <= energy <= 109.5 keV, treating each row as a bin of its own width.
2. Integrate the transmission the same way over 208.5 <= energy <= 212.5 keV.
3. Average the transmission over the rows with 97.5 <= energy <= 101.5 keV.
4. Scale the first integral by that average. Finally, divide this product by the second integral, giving 10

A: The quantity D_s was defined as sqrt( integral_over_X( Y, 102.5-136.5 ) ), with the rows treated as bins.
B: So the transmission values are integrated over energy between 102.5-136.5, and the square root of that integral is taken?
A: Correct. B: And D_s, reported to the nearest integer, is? 18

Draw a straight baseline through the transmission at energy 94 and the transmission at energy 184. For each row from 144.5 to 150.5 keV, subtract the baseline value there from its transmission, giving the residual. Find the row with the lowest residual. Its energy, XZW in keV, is 145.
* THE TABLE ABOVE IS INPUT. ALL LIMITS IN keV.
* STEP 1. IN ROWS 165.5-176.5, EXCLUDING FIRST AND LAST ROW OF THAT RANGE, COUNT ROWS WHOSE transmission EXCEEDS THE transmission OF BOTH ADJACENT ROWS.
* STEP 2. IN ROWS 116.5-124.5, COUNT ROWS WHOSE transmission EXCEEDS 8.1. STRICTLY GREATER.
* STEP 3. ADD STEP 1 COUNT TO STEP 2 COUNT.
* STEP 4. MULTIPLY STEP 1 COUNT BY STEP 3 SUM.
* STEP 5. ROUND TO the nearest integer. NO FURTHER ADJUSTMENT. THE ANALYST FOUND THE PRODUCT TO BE 33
